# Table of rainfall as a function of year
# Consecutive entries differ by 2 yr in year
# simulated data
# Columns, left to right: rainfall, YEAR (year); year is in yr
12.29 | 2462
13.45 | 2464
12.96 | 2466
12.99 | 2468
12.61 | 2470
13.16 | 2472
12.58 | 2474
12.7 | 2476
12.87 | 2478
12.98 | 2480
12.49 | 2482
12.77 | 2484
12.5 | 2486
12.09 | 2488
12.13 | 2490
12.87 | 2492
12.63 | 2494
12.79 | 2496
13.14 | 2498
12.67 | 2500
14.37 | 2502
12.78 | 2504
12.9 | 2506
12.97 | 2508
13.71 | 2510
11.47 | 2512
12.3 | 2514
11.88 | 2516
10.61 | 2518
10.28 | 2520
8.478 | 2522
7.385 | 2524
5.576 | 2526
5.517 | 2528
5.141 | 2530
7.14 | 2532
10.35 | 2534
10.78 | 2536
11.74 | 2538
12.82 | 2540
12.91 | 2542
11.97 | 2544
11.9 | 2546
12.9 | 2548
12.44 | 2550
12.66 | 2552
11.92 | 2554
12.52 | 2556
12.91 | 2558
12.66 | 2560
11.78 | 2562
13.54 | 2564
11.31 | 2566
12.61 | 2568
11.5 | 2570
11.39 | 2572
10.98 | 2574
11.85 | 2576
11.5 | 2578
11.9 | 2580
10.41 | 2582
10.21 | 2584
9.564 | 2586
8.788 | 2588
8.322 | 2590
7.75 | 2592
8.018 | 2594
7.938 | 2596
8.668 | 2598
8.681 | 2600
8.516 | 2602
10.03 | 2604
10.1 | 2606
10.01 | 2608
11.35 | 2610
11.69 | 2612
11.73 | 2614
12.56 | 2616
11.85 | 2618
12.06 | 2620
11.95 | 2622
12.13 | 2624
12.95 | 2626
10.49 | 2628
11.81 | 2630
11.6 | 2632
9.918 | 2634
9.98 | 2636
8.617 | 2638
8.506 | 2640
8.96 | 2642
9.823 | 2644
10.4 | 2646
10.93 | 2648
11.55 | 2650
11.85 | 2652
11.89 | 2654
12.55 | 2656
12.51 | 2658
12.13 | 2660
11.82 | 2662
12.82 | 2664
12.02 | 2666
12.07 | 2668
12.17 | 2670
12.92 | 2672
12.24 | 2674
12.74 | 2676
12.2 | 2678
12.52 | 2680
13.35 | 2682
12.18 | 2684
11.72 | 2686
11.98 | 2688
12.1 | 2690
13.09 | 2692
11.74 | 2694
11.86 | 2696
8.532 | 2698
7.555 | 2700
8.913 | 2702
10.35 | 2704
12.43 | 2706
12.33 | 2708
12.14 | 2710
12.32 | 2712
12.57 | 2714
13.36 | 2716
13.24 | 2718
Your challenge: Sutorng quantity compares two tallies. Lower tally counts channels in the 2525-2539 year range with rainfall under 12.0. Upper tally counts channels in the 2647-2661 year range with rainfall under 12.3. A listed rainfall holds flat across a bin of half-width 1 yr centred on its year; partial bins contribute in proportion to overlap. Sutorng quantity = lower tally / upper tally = 1.4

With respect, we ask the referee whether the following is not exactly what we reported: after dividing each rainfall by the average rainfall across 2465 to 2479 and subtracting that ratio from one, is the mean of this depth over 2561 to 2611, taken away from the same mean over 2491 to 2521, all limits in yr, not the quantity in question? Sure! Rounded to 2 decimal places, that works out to -0.17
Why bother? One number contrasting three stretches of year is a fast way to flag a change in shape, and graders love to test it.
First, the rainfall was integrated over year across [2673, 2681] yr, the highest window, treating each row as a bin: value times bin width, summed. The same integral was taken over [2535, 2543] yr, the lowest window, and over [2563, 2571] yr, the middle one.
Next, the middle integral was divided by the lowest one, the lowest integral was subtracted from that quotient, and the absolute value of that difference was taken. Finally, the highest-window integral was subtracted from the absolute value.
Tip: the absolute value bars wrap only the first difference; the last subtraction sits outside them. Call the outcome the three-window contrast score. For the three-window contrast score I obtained -4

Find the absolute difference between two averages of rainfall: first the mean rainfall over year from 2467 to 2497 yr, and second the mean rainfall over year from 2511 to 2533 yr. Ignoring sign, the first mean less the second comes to 4.0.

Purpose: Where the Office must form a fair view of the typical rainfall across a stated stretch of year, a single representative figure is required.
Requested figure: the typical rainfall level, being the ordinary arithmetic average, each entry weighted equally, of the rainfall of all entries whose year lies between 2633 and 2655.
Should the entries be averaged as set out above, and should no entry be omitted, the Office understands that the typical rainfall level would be 10.2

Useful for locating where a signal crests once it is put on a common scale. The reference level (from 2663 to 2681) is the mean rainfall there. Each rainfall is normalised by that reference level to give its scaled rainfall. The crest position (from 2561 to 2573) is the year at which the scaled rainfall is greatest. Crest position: 2564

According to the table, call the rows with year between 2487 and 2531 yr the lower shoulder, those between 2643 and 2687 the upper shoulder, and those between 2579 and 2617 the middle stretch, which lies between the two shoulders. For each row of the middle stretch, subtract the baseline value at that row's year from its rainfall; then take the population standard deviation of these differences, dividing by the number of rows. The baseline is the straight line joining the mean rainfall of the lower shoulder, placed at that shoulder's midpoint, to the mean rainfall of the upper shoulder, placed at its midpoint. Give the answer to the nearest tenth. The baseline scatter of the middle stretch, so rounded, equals 1.4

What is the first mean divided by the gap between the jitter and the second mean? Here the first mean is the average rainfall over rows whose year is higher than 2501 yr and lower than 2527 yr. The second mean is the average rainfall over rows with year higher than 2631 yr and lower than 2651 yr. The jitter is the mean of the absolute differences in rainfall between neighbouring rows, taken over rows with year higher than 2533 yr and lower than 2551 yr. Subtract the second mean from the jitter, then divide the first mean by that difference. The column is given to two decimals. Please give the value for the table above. -1.18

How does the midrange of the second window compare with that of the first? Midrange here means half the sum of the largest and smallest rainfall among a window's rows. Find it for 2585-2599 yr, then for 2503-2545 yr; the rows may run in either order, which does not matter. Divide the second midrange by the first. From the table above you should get 1.1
